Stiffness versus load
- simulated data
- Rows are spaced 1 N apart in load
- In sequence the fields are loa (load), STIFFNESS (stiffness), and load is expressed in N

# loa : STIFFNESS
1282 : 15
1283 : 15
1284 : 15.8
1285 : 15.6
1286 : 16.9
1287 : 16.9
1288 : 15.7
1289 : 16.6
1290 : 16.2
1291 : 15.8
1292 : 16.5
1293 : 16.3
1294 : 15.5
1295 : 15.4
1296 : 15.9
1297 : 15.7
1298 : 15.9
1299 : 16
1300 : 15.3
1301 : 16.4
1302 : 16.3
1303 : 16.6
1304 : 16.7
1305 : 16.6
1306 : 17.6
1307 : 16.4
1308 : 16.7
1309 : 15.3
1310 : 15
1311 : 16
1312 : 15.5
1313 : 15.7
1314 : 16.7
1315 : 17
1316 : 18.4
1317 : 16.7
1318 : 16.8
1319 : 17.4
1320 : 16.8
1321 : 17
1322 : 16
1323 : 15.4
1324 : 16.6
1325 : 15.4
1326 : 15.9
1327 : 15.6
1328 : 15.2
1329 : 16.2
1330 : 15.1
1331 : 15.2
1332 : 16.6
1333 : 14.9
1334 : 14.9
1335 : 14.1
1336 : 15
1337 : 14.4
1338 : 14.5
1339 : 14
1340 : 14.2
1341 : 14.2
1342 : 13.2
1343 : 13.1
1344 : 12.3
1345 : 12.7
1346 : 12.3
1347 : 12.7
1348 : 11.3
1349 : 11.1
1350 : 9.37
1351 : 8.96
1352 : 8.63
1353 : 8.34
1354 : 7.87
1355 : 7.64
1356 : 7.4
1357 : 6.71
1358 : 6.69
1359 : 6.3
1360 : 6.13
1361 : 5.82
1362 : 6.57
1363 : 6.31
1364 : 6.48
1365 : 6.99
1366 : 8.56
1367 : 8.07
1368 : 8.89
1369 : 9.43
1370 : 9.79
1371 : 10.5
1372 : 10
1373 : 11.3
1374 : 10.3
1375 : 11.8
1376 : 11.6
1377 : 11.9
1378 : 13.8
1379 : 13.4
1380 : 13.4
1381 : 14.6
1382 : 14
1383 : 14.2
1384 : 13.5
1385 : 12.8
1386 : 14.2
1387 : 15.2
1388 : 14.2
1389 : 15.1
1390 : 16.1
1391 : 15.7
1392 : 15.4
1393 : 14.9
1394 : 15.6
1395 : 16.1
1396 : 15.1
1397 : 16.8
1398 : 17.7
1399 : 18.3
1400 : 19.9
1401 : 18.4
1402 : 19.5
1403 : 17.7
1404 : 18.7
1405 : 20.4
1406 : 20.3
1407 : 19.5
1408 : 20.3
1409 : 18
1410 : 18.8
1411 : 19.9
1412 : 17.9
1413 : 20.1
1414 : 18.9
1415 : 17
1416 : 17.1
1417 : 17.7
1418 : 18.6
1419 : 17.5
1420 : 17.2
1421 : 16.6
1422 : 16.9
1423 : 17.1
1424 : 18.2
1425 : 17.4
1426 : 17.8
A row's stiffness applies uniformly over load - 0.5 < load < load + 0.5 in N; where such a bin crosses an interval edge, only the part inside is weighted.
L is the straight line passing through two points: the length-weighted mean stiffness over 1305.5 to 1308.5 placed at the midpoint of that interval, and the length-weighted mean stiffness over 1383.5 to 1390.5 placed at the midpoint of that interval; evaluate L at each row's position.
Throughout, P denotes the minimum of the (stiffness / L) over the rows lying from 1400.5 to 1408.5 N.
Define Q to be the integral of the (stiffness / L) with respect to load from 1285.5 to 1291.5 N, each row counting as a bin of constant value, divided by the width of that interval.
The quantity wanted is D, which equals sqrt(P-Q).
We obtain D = 0.58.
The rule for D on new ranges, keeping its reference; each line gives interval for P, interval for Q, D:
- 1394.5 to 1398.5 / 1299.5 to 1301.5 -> 0.37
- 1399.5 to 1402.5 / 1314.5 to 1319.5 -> 0.52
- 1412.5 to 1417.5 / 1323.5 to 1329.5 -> 0.53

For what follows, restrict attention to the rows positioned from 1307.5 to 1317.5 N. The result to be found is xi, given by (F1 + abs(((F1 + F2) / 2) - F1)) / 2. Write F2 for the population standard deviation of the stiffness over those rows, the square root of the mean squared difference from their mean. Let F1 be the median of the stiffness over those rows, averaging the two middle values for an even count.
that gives 12.0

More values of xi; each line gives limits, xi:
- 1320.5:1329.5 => 11.8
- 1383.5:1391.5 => 10.7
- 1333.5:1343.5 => 10.5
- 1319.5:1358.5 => 9.9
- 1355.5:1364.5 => 4.8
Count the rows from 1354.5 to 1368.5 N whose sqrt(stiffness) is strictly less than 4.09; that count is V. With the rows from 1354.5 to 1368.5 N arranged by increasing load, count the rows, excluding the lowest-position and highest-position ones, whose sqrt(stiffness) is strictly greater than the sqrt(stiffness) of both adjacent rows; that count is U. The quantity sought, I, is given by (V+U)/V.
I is 1.14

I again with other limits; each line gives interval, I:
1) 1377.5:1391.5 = 1.29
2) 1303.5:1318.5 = 1.36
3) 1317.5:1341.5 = 1.40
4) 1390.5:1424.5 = 2.14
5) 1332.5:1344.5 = 1.17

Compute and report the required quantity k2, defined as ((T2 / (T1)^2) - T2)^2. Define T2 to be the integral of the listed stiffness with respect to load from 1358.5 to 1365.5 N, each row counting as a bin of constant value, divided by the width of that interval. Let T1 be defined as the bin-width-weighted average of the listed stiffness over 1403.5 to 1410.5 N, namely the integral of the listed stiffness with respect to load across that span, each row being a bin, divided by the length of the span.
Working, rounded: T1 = 19.4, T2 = 6.4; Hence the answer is 40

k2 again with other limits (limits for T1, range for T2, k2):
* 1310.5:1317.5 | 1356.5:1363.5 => 40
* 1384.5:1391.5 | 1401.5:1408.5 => 376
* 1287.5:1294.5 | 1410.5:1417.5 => 335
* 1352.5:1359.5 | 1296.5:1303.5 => 247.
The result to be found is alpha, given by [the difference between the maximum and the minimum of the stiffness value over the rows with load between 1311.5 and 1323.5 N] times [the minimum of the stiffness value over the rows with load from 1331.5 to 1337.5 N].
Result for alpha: 42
